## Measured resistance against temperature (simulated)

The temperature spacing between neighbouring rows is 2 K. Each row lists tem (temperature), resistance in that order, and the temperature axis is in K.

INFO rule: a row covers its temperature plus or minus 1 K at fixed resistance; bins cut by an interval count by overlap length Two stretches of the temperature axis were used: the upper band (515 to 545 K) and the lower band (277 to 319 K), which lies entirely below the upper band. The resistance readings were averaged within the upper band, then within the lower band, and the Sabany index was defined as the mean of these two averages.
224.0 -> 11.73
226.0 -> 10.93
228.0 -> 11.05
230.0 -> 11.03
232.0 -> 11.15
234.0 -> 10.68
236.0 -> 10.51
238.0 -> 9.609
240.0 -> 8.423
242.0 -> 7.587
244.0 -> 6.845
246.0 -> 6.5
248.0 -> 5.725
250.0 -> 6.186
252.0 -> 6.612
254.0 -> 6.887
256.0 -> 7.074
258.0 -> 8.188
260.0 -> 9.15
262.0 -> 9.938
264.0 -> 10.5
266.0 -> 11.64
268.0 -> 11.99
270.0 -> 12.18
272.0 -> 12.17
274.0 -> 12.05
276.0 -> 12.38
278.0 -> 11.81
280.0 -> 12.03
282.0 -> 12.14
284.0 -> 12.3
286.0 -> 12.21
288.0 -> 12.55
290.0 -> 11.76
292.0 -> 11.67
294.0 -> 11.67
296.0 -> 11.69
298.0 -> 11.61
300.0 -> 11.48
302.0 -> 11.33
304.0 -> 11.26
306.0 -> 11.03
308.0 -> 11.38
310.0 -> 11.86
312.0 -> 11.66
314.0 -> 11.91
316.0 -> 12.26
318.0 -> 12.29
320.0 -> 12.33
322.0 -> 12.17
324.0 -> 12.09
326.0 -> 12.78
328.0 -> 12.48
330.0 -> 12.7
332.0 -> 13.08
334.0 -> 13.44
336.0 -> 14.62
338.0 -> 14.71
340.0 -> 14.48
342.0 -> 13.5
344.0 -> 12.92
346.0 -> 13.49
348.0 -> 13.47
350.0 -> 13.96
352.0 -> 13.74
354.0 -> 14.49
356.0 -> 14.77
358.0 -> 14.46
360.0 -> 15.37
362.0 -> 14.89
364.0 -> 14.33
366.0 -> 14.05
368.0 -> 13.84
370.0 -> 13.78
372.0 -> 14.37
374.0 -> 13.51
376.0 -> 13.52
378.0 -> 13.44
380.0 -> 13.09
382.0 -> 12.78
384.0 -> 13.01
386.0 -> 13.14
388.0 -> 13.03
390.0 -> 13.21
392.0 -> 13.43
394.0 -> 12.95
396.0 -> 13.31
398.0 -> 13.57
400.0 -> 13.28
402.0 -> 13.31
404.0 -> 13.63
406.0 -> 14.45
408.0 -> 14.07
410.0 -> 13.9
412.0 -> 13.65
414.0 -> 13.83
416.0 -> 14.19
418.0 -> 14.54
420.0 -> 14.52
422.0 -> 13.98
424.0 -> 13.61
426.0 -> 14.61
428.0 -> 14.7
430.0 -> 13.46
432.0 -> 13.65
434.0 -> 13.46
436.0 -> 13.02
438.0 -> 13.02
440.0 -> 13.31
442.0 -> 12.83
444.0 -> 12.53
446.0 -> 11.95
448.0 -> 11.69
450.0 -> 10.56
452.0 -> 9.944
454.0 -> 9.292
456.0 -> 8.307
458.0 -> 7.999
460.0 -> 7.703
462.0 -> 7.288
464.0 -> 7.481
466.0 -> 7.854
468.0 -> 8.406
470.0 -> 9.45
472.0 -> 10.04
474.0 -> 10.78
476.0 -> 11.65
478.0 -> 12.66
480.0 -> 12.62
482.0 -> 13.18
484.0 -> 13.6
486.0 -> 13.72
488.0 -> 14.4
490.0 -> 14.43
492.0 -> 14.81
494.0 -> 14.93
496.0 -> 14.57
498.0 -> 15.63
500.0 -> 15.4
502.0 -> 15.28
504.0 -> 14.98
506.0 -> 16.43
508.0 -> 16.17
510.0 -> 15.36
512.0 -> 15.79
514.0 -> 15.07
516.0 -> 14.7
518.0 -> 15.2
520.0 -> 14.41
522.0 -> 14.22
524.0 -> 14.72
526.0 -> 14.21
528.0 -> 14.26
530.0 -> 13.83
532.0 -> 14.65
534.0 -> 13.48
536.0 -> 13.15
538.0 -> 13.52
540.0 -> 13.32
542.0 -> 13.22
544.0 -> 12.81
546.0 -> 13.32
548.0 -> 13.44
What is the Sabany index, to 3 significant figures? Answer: 12.9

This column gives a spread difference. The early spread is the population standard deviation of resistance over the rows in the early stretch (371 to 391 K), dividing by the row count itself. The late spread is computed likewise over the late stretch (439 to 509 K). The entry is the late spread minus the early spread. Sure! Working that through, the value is 2.4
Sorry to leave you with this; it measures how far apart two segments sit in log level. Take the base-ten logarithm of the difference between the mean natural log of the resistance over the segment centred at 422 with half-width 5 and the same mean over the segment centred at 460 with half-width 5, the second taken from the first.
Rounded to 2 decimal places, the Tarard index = -0.22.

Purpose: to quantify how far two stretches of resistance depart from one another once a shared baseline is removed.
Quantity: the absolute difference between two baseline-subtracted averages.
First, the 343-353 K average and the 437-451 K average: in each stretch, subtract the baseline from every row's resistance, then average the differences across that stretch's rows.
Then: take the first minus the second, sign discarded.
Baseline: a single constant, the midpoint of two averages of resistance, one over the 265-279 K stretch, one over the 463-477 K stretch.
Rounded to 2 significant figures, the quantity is 1.2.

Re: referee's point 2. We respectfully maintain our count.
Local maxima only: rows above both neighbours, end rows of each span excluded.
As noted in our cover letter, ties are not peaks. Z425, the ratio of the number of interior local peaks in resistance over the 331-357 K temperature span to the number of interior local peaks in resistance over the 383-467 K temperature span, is 0.4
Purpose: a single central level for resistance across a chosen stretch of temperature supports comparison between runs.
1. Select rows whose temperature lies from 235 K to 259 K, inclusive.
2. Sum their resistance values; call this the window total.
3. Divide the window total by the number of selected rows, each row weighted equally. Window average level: 7.5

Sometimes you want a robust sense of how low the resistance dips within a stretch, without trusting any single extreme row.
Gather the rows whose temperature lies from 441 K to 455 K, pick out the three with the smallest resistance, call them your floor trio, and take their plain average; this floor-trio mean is 9.9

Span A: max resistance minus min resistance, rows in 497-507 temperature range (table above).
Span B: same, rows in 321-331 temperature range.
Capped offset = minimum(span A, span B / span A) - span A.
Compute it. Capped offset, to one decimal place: -1.0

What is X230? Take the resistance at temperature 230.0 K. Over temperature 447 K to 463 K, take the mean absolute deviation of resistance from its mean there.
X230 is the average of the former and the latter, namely 6.2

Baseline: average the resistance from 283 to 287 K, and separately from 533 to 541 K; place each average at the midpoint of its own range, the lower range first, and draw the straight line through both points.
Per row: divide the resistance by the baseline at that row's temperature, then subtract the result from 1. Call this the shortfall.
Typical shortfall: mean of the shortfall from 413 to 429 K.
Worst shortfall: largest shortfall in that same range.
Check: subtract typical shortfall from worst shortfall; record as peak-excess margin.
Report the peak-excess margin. 0.051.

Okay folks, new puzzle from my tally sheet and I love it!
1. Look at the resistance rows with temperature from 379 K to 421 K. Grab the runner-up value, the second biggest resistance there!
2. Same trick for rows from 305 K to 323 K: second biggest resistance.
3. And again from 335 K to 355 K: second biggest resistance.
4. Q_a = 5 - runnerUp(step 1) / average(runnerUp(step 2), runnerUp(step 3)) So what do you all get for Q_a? 3.92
